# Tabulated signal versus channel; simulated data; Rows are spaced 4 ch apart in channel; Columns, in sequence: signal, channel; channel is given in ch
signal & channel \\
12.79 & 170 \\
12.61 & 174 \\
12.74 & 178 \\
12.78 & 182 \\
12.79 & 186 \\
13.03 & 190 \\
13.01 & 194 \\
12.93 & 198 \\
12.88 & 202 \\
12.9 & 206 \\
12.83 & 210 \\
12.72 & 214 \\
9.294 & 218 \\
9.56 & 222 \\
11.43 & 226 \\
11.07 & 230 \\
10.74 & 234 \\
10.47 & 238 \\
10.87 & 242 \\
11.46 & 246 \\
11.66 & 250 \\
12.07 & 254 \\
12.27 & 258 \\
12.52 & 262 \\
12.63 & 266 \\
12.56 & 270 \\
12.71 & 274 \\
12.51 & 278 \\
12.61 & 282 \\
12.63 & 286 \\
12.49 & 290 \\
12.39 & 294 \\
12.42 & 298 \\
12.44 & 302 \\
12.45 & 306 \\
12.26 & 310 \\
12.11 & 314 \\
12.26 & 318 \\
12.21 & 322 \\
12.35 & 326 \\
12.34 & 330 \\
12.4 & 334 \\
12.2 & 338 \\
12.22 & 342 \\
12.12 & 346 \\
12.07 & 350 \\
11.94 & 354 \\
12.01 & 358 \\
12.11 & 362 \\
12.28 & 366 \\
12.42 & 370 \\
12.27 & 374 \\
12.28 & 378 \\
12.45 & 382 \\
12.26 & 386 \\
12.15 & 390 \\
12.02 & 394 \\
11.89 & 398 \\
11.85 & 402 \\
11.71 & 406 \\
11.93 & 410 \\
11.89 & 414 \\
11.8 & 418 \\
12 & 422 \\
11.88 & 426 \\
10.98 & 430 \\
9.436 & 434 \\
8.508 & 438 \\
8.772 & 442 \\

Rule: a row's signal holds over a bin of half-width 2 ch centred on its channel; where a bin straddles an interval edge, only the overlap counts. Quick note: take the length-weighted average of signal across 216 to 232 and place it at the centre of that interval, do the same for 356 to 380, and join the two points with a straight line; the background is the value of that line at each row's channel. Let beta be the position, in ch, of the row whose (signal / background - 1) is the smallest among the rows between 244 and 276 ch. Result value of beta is 246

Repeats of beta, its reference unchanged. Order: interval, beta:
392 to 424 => 418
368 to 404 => 402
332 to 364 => 354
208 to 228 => 218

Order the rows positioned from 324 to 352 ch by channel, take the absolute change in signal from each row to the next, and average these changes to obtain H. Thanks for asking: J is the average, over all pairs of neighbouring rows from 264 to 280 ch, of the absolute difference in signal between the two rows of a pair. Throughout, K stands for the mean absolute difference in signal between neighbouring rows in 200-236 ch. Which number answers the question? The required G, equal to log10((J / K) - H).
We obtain -1.00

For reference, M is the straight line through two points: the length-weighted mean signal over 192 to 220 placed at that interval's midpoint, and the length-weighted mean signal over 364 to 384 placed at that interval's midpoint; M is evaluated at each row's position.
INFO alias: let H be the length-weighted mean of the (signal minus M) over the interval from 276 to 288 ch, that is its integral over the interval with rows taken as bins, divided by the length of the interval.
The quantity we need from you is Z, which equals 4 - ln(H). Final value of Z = 5.47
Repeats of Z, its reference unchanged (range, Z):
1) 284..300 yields 6.04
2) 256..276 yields 5.71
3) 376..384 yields 7.65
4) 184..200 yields 4.56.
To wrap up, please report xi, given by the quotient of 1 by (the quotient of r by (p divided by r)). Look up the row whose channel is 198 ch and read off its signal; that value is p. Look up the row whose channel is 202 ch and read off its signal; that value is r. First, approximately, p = 12.93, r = 12.88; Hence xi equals 0.0779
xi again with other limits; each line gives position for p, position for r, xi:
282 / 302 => 0.0815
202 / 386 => 0.0857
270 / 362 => 0.0856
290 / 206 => 0.0751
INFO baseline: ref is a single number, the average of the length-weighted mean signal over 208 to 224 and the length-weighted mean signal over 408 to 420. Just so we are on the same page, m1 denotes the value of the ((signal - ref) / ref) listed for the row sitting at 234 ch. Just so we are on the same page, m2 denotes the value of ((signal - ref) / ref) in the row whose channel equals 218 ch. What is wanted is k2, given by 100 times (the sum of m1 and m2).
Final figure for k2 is -26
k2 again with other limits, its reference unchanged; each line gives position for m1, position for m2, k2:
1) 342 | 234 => 0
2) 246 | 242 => -6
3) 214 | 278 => 20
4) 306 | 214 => 19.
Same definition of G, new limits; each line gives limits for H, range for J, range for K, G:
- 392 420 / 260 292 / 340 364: 0.06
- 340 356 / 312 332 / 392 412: -0.25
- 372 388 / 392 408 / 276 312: 0.09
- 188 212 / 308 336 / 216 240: -0.99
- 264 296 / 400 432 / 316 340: 0.41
